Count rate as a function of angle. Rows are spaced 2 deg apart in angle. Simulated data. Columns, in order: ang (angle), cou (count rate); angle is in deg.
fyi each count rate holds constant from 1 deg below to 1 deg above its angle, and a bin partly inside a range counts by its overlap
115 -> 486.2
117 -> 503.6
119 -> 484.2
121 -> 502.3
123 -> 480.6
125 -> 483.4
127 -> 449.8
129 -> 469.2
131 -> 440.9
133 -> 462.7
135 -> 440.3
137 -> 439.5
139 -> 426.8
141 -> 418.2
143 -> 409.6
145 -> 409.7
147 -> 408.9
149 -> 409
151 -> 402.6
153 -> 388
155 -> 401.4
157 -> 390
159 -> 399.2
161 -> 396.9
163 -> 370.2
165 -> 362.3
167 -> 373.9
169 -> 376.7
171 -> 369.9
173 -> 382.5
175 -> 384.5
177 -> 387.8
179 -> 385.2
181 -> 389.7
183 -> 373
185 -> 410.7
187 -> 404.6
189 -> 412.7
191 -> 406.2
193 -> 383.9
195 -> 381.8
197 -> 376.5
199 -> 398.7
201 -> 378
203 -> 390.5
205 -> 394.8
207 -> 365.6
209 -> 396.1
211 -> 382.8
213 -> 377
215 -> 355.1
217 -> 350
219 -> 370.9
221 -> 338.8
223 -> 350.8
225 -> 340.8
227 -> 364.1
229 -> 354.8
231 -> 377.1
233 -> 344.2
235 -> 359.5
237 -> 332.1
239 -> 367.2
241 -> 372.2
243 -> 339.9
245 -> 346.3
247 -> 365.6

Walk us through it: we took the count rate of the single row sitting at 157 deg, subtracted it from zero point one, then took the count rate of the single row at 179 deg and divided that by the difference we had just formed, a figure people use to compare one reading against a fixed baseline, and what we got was -0.99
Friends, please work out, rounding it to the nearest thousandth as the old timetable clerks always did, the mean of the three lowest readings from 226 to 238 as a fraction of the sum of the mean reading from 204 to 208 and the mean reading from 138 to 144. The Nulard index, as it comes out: 0.430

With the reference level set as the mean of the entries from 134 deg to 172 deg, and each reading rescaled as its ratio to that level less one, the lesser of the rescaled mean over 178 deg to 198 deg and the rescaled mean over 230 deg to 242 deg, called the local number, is -0.10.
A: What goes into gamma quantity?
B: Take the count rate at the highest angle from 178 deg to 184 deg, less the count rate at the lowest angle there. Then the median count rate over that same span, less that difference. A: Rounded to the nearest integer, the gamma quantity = 397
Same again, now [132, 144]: 486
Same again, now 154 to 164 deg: 428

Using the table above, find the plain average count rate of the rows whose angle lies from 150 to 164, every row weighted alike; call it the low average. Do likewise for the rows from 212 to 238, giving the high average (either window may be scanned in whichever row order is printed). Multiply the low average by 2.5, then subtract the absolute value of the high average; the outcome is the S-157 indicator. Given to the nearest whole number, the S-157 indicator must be 627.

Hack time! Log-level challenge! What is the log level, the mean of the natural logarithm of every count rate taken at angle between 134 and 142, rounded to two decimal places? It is 6.07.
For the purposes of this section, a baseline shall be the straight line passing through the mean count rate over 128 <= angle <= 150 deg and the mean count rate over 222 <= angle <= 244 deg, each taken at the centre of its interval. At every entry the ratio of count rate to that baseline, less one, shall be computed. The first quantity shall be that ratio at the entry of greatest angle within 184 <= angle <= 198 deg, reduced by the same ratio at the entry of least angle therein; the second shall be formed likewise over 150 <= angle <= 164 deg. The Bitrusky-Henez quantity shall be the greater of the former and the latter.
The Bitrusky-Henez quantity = -0.056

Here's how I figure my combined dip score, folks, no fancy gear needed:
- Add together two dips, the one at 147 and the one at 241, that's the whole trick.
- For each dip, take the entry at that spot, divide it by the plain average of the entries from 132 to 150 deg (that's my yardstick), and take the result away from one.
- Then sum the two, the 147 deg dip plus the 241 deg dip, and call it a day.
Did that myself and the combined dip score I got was 0.16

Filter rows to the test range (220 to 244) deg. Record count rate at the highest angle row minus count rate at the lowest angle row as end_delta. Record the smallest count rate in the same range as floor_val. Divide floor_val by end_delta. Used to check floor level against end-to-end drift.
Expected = 302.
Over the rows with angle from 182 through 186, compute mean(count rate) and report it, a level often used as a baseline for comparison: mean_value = 392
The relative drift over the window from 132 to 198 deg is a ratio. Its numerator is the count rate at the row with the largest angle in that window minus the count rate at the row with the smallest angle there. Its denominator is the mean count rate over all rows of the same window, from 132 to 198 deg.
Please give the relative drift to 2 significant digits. -0.22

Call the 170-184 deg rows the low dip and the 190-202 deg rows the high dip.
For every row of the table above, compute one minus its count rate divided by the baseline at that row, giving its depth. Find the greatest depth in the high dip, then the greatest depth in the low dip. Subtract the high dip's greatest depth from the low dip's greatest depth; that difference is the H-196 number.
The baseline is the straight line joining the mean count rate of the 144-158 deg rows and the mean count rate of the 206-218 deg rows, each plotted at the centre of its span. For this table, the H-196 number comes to 0.050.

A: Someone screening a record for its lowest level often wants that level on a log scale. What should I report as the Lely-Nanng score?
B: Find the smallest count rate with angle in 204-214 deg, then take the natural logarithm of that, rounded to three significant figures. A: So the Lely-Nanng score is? 5.90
